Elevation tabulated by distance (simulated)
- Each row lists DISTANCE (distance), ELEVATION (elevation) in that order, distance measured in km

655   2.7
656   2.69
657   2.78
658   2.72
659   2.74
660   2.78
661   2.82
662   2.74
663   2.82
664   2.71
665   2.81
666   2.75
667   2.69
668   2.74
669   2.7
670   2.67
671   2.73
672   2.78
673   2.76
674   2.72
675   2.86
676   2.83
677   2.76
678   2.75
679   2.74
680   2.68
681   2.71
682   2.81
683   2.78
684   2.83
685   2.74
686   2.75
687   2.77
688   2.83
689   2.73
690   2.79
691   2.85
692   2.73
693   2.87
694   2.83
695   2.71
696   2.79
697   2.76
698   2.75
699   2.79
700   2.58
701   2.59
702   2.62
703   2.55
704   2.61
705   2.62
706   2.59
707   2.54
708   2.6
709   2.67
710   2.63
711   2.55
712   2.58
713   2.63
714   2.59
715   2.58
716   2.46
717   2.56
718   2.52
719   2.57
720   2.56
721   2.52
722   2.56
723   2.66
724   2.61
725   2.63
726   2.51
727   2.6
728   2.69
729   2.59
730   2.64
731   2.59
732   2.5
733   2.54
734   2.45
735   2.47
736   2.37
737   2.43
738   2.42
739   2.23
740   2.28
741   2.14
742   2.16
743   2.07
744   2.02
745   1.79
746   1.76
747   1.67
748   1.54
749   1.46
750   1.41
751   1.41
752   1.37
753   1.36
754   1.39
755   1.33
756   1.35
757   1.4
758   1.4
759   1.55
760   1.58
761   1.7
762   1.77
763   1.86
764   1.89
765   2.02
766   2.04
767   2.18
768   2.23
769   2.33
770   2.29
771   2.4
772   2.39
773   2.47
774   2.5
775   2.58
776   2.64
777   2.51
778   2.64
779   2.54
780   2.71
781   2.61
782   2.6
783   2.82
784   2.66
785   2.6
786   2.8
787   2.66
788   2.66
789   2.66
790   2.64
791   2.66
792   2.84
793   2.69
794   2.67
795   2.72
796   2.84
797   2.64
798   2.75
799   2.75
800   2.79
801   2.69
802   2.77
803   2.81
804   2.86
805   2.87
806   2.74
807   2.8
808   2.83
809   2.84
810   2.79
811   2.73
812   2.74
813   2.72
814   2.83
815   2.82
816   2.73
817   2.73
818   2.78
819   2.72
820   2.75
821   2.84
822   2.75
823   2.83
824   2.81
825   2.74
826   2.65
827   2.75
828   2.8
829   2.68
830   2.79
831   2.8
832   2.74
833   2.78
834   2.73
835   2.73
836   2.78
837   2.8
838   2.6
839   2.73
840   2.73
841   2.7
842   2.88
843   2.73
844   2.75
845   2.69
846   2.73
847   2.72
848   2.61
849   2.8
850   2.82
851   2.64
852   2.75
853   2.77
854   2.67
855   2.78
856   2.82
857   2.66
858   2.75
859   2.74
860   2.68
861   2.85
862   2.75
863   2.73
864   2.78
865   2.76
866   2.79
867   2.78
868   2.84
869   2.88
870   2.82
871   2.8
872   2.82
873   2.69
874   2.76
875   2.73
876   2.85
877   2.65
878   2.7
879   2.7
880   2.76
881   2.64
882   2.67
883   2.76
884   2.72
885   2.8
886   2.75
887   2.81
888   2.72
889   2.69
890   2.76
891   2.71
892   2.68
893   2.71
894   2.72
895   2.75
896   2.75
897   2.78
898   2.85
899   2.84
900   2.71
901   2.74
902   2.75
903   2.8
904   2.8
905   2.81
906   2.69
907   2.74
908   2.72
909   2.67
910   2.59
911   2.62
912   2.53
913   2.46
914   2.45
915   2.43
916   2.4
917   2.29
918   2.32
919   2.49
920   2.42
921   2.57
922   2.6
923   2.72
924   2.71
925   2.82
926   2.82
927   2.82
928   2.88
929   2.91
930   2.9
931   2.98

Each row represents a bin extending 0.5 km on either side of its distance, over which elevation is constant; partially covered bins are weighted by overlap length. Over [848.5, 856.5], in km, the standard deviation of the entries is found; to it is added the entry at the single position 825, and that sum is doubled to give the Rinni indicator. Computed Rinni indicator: 5.61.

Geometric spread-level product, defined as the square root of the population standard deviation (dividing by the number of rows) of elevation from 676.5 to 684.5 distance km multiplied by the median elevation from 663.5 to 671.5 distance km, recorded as 0.355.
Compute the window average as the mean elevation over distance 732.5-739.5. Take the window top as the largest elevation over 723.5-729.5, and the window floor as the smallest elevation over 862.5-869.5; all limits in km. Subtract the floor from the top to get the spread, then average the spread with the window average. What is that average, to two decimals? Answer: 1.19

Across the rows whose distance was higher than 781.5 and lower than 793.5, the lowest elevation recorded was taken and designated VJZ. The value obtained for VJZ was 2.6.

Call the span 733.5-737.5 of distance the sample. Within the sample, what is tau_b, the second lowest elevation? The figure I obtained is 2.43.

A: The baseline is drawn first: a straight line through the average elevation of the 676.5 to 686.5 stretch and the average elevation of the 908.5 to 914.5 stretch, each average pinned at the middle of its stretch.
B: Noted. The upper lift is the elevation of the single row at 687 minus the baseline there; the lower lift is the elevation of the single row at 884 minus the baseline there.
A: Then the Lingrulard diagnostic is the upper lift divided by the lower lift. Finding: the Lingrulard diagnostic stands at 0.1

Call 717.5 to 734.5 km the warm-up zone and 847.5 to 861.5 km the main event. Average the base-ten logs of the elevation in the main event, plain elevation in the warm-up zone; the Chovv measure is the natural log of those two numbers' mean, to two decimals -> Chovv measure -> 0.41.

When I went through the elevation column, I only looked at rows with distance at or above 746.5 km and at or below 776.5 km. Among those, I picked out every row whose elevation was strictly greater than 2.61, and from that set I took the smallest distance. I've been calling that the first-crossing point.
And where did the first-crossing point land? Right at 776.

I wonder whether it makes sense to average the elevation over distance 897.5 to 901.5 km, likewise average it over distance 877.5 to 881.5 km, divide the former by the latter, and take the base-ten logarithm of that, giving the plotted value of 0.013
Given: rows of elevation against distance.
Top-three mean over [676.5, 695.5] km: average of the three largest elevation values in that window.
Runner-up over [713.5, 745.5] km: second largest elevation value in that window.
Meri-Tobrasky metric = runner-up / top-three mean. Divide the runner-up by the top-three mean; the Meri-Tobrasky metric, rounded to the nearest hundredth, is 0.93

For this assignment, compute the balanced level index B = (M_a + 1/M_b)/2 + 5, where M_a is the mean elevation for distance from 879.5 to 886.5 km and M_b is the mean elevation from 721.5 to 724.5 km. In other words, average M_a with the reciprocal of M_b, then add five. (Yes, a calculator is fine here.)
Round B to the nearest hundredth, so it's 6.56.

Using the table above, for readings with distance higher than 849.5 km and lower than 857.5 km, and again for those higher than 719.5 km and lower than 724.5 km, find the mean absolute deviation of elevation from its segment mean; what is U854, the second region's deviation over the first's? 0.69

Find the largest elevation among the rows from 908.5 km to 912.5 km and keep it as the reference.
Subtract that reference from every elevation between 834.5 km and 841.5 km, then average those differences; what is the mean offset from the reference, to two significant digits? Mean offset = 0.054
